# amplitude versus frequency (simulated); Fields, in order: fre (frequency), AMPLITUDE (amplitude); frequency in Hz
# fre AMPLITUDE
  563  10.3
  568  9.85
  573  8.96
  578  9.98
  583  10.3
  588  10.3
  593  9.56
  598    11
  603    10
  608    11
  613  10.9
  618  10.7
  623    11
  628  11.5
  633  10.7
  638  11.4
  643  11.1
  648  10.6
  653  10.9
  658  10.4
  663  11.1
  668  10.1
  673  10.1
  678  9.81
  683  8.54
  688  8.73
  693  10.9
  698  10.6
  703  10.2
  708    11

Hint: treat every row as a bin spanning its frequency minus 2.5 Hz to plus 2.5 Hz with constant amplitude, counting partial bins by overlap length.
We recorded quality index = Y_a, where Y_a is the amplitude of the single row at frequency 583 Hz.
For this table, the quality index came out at 10.3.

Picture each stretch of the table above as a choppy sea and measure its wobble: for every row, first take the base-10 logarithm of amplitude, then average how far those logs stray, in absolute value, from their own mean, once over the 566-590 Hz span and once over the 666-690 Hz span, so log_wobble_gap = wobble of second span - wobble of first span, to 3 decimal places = 0.014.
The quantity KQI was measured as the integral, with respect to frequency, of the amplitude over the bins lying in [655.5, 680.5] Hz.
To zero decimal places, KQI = 258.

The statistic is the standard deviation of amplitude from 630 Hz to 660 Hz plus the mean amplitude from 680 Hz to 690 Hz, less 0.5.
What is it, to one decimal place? 8.5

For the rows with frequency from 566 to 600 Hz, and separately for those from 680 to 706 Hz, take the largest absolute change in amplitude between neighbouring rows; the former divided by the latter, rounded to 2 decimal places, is 0.66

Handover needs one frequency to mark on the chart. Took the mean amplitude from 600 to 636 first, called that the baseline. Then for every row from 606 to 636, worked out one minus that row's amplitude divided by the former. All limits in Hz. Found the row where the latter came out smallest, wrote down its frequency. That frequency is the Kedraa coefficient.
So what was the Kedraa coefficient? 628 Hz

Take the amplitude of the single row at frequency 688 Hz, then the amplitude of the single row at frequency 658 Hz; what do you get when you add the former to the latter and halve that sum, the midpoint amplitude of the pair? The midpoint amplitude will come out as 9.6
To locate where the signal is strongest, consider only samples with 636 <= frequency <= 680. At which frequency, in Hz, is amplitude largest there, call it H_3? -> 638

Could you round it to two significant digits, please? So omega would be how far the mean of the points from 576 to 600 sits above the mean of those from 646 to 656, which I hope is -0.52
